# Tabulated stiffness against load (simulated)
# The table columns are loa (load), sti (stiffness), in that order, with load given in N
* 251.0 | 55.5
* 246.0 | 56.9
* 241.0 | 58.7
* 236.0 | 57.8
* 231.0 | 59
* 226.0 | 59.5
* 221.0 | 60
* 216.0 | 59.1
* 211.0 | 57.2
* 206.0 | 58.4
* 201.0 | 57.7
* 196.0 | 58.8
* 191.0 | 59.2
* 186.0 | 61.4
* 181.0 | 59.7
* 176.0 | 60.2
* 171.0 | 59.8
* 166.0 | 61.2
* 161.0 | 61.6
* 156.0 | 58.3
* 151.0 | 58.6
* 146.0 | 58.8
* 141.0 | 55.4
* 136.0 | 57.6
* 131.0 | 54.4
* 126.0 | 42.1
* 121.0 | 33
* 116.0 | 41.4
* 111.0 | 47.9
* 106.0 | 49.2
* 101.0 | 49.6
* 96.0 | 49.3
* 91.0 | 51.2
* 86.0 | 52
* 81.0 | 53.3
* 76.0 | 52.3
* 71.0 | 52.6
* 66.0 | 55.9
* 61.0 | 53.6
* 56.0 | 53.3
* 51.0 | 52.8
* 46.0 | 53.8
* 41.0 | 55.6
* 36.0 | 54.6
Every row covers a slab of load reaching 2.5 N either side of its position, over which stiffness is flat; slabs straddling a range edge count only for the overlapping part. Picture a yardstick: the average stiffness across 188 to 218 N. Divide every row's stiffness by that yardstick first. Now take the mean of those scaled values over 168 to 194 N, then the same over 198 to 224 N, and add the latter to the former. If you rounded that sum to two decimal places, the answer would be 2.03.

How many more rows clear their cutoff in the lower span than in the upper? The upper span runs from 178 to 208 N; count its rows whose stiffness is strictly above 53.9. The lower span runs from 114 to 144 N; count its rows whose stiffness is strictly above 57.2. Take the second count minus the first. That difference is -5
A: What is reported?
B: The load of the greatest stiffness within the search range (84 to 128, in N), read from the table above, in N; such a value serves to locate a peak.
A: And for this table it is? 86.0 N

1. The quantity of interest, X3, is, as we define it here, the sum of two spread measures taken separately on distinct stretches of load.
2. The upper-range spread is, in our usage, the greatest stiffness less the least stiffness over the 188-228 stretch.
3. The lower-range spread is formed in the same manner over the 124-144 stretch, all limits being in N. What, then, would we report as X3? 18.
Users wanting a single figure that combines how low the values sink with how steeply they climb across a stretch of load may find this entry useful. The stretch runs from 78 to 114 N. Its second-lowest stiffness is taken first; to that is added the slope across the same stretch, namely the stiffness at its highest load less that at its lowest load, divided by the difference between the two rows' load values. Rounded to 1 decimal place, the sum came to 49.0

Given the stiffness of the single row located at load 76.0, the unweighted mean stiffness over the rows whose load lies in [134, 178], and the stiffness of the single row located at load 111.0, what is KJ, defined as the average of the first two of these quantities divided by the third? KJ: 1.16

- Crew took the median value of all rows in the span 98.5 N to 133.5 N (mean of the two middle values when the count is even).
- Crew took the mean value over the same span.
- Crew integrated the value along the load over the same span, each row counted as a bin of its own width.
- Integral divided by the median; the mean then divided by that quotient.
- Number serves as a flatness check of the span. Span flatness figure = 1.4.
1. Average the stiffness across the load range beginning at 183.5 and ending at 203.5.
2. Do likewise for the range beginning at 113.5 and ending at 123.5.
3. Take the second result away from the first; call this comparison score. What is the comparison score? 22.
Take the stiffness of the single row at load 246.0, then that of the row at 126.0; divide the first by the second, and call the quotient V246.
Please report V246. 1.35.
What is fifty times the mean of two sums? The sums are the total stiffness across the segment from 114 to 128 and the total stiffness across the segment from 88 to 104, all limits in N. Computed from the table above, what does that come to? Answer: 6665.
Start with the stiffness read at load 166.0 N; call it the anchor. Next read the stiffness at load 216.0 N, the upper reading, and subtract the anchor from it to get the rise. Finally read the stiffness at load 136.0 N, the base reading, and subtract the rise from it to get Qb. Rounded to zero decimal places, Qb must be 60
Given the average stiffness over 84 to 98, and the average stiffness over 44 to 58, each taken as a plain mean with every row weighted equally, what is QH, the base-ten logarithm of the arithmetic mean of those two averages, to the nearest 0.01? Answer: 1.72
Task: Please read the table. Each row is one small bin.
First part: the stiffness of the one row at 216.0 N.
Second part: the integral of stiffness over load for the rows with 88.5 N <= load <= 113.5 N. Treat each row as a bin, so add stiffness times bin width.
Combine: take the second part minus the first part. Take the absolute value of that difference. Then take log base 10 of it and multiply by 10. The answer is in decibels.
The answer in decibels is 30.7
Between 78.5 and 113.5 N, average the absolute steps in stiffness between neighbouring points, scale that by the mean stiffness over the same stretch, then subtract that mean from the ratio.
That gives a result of -50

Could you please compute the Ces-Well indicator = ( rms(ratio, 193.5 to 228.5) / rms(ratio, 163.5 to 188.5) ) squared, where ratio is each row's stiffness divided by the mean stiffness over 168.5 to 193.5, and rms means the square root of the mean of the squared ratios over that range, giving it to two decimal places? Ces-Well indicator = 0.94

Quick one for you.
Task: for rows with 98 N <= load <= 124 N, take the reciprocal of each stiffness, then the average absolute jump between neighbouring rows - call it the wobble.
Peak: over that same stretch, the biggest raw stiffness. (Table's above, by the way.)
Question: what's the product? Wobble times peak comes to 0.126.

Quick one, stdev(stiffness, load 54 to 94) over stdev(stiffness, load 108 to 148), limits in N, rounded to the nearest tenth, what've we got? 0.2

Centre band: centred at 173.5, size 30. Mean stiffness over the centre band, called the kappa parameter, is 61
